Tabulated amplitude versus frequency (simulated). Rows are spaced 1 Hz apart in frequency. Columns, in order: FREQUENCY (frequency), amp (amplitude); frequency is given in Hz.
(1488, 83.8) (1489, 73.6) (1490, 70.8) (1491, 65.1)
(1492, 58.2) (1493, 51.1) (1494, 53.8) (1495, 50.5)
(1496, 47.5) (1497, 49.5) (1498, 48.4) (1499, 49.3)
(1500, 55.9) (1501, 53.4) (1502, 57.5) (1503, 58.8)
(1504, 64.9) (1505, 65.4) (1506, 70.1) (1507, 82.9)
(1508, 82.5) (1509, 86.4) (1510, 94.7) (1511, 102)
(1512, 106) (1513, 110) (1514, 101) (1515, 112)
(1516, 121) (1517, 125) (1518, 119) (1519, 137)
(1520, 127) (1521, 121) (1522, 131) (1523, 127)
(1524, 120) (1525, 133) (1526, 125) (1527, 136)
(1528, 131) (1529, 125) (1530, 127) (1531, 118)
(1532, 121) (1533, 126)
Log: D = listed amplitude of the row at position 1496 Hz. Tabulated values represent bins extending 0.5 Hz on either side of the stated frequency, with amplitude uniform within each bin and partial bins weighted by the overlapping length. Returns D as 47.5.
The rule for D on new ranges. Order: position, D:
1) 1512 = 106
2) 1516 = 121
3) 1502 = 57.5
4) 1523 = 127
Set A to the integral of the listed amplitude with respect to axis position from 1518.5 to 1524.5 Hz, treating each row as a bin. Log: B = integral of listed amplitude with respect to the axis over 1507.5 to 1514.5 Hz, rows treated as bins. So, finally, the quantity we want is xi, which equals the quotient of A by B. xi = 1.1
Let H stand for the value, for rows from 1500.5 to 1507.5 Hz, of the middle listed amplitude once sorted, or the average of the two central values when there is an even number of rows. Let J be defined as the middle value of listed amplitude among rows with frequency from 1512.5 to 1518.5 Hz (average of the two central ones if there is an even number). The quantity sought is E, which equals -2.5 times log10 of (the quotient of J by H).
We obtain -0.6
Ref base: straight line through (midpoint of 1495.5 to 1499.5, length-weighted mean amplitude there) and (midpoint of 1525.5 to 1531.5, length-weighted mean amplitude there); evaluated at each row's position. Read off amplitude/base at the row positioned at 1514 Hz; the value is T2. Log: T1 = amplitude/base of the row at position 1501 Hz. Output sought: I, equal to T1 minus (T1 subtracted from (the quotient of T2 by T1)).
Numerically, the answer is 0.7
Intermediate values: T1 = 0.93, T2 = 1.12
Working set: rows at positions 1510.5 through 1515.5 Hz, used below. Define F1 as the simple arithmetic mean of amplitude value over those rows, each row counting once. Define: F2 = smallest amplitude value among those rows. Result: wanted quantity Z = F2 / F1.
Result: 0.951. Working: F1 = 106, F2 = 101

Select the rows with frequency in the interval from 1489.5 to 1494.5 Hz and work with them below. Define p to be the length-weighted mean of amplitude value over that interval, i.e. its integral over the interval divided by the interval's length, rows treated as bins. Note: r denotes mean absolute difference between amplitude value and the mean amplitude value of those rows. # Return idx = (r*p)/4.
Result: 97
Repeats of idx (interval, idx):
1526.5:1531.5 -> 155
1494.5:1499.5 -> 11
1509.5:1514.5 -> 108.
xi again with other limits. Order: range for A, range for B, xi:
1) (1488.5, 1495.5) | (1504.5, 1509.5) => 1.1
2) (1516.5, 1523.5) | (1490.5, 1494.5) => 3.9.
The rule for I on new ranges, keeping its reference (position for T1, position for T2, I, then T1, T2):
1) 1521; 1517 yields 1.1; 1.12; 1.28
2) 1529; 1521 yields 0.8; 0.97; 1.12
